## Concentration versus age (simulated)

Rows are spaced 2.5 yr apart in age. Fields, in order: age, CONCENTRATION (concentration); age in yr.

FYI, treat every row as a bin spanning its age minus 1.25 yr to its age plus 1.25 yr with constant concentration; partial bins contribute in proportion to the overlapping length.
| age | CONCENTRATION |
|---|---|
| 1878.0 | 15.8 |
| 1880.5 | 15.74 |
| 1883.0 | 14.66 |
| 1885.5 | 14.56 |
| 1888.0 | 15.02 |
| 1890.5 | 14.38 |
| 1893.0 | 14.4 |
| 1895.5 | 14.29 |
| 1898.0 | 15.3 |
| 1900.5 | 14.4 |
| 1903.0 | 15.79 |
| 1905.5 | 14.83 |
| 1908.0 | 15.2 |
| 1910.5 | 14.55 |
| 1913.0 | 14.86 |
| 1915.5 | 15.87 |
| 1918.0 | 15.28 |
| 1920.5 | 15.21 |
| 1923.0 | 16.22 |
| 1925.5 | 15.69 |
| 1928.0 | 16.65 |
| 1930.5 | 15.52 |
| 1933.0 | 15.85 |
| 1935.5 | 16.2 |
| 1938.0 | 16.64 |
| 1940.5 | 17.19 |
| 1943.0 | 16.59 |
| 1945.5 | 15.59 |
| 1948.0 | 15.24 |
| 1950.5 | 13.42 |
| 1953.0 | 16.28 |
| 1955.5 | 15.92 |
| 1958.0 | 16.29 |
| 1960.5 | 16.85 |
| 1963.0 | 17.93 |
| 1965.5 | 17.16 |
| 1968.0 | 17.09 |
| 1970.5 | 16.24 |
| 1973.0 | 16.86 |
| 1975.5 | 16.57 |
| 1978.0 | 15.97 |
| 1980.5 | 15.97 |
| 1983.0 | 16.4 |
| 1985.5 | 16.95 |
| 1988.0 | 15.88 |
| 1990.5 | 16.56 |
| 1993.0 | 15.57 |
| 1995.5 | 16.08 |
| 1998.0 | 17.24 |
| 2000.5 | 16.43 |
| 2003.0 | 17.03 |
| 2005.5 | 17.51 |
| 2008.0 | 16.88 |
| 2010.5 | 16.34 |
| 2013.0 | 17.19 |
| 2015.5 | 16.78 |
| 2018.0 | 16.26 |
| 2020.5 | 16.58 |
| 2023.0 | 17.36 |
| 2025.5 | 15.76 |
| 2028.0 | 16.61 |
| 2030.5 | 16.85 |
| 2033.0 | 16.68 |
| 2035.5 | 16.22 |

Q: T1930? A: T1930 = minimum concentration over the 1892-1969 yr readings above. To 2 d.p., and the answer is 13.42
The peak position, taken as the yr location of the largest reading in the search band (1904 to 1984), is 1963.0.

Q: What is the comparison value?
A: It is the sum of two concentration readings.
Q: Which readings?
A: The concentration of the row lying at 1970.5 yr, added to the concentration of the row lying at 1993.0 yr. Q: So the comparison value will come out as 31.8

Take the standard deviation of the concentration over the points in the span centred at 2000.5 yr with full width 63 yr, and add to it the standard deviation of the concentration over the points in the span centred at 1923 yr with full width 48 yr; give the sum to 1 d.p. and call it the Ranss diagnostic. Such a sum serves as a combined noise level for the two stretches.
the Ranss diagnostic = 1.3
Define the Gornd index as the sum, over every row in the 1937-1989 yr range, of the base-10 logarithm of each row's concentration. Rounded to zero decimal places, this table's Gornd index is 25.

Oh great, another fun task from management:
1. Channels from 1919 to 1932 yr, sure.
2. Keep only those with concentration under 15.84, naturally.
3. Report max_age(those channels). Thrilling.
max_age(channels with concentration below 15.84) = 1930.5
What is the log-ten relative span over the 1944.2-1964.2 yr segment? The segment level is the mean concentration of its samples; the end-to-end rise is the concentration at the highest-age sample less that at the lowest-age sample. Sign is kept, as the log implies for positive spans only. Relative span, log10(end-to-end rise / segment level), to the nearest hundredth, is -0.83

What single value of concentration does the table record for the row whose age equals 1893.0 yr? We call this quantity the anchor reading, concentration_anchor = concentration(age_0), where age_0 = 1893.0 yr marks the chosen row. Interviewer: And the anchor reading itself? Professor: 14.4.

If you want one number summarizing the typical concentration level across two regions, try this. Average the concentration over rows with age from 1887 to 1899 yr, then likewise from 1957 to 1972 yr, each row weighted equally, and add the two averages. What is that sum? 31.6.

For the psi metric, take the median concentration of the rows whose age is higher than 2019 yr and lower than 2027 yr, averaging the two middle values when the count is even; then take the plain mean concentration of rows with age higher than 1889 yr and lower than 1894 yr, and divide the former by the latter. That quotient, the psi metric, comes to 1.15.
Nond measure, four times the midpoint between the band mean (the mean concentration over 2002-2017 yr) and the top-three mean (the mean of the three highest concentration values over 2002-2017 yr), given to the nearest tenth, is 68.4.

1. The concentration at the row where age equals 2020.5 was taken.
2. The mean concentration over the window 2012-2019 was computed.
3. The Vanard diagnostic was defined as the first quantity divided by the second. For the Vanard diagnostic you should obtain 0.99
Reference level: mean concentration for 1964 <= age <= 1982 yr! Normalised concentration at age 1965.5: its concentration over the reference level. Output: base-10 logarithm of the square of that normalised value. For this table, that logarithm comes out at 0.03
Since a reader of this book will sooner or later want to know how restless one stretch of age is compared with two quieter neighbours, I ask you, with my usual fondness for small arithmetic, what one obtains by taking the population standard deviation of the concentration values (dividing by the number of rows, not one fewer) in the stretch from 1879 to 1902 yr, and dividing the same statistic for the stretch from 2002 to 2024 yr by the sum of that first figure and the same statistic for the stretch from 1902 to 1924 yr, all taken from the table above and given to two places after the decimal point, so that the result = 0.42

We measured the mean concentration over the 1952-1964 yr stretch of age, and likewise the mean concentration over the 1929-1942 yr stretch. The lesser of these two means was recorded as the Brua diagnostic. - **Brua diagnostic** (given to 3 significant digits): 16.3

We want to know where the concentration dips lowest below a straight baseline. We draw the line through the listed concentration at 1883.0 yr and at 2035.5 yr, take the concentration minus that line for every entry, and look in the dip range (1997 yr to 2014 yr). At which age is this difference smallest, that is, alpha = 2010.5 yr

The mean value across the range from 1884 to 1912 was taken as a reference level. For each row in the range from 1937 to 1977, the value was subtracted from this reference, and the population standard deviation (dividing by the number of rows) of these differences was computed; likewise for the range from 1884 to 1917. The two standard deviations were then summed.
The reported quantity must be 1.50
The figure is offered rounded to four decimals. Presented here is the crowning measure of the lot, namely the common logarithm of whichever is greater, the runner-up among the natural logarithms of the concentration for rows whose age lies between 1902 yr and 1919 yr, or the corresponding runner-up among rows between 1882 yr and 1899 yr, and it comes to 0.4408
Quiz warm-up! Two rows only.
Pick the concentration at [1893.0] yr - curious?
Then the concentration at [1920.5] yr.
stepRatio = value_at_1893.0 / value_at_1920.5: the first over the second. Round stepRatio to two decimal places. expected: 0.95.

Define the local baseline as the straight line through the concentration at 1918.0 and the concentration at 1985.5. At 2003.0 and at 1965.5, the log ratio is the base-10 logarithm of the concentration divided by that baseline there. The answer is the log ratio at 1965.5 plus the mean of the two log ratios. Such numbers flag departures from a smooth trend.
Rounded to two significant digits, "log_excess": 0.023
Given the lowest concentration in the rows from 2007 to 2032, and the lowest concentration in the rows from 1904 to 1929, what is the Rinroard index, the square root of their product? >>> 15.1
